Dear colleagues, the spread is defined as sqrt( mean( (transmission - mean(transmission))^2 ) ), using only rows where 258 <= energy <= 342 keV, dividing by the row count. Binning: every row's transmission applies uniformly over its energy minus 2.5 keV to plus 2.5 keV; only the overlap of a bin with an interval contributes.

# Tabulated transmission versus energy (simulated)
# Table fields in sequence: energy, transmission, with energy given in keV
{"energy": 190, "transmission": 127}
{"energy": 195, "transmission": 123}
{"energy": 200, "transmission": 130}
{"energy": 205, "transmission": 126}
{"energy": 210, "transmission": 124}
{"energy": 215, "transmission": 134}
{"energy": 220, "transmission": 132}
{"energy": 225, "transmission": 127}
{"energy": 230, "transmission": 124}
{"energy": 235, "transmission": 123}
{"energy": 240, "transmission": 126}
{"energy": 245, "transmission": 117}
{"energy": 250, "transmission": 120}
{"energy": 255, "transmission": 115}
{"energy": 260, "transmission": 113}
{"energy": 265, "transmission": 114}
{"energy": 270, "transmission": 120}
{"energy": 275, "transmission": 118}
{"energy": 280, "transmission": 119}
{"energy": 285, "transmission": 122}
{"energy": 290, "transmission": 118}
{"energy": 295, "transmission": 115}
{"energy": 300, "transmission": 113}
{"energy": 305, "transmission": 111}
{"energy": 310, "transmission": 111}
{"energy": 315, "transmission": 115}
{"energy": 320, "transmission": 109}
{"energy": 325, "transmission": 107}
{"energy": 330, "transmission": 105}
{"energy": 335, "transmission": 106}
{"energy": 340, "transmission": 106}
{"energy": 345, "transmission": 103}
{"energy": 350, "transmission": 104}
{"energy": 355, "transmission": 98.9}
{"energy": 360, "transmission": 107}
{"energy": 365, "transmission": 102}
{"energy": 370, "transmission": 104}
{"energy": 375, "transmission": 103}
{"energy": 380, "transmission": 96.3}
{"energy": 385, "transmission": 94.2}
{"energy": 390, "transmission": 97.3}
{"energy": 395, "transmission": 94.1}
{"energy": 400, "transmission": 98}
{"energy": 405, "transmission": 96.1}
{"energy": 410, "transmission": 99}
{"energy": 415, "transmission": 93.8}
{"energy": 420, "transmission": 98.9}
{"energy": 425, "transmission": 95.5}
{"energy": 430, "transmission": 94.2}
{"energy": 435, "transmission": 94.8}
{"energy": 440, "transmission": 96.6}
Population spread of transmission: 5.1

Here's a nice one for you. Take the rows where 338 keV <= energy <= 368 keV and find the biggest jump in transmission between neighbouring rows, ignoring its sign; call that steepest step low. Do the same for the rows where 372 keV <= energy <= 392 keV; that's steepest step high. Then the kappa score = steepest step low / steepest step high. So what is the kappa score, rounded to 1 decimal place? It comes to 1.2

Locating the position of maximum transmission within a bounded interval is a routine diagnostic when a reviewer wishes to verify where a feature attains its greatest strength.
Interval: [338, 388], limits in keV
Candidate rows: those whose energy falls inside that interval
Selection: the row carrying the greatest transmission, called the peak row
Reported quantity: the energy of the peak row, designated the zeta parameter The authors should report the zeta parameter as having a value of 360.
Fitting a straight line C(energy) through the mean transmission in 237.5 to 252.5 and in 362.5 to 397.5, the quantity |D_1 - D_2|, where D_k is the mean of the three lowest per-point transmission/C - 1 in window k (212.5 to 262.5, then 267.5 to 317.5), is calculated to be 0.044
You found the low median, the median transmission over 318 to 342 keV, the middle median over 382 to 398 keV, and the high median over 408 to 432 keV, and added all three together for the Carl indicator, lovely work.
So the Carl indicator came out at 296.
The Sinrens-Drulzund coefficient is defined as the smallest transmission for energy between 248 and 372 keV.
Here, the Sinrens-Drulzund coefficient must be 98.9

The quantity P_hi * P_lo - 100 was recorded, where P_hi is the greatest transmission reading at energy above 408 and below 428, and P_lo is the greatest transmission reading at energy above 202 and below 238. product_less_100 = 13166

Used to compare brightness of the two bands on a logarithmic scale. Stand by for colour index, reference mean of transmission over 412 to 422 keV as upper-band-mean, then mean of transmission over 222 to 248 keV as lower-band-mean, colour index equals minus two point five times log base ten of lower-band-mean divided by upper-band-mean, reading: -0.269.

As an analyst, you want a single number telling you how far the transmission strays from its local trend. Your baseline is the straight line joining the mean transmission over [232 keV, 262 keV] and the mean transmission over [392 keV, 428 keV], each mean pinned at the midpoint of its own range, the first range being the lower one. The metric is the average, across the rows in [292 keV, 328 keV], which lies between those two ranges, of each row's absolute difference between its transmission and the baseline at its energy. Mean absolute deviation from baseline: 1.6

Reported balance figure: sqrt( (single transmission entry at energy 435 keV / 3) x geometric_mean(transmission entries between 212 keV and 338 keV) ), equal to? 61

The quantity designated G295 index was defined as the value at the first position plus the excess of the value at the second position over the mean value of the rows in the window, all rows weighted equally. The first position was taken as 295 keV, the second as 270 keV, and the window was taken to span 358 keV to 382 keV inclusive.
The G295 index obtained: 133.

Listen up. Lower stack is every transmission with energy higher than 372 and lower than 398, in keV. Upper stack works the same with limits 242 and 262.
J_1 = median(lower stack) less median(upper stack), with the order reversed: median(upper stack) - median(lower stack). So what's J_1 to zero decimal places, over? 20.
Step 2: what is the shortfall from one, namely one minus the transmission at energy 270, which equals -119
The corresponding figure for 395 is -93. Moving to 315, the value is -114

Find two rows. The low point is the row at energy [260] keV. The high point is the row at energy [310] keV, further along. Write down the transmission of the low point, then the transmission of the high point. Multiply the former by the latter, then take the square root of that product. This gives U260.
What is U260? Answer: 112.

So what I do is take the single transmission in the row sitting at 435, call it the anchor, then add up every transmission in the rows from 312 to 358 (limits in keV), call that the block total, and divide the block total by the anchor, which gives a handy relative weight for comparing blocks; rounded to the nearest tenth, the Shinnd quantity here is 10.1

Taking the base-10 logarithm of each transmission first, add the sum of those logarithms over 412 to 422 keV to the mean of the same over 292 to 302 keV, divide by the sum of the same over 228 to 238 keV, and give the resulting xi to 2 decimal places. 1.44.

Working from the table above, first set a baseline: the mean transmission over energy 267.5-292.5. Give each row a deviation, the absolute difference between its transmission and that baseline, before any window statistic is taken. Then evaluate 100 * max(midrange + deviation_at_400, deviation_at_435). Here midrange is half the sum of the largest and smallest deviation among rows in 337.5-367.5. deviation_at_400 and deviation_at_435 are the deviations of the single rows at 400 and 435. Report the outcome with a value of 3785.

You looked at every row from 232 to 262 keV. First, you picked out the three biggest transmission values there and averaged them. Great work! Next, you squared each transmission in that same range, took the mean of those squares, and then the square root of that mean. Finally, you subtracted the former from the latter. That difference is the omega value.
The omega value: -3.91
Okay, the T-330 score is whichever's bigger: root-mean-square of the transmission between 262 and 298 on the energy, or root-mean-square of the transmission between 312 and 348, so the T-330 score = 118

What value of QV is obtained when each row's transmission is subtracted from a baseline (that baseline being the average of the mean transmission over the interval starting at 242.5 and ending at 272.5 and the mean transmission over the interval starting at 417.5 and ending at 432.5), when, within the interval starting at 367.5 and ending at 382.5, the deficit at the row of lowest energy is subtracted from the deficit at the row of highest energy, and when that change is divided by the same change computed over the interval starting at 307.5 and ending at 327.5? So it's 1.9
